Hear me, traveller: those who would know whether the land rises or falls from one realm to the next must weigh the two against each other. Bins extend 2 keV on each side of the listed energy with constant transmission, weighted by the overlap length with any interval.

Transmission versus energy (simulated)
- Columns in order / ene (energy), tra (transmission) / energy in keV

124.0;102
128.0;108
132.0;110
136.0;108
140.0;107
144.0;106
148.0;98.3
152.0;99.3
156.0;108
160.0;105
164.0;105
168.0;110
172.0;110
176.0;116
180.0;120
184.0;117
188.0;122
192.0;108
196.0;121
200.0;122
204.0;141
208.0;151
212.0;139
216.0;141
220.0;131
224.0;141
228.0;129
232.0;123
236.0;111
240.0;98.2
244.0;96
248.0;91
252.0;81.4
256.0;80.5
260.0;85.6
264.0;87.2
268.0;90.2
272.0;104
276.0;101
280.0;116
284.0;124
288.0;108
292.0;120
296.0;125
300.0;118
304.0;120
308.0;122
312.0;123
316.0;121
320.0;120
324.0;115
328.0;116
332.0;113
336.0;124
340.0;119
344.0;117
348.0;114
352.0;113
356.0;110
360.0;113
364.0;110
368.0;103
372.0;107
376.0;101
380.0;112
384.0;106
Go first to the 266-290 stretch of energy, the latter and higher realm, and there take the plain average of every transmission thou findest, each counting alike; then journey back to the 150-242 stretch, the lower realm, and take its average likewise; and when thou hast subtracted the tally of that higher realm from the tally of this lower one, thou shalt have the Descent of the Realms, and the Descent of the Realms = 13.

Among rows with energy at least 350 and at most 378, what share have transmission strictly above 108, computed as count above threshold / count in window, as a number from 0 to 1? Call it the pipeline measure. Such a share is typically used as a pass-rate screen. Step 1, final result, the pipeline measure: 0.6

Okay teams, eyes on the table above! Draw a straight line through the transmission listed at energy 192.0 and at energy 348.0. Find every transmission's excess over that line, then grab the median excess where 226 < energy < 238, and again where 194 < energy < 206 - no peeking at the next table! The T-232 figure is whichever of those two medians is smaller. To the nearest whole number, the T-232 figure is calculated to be 13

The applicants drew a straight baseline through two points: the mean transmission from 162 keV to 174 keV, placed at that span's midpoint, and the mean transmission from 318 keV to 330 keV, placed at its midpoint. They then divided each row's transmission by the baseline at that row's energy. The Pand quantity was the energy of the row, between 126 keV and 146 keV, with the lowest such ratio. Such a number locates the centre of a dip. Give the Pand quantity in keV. 144.0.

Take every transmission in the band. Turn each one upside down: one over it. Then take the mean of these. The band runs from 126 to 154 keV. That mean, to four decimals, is 0.0095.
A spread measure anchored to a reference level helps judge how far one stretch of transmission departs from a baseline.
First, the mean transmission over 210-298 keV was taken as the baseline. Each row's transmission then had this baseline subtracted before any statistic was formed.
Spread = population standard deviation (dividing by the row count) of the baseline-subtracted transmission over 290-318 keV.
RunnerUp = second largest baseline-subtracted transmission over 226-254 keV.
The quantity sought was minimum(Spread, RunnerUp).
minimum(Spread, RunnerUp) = 2.1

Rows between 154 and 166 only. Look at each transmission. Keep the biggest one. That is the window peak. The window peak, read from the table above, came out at 108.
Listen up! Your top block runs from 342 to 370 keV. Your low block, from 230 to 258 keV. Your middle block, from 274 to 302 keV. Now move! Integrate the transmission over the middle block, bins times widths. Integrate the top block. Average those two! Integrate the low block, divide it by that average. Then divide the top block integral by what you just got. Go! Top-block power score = 3646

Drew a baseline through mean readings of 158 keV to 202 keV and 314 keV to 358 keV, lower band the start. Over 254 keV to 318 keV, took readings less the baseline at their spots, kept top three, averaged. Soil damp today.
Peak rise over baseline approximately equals 8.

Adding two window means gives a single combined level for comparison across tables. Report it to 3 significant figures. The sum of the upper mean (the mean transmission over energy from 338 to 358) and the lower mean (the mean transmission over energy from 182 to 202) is 233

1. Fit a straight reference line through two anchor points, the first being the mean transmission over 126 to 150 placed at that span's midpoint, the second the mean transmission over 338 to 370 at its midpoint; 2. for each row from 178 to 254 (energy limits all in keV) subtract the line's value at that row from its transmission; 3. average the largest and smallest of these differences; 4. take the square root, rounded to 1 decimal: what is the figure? 2.7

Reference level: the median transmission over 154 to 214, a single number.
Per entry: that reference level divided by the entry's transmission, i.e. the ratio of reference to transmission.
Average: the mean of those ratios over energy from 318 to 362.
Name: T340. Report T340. 1.01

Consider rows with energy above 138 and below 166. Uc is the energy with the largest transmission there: 156.0 keV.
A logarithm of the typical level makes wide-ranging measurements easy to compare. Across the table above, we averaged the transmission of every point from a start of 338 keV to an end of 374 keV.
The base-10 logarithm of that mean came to 2.05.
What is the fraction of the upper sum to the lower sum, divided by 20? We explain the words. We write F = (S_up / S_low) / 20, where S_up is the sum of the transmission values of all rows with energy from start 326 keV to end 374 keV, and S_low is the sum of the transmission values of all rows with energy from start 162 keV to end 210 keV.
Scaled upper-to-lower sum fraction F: 0.047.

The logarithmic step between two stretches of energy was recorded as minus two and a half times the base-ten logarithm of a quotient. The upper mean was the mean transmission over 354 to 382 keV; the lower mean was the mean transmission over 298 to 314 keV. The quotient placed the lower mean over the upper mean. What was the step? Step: -0.12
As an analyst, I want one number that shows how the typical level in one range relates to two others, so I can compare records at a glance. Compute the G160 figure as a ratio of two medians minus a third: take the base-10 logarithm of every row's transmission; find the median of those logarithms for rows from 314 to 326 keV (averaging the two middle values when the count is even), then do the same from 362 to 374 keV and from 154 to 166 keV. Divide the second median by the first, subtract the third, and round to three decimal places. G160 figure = -1.045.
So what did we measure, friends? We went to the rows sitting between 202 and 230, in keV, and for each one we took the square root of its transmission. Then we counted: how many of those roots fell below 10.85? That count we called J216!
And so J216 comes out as 0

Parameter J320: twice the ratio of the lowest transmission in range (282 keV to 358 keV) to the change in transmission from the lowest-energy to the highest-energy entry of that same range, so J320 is -15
